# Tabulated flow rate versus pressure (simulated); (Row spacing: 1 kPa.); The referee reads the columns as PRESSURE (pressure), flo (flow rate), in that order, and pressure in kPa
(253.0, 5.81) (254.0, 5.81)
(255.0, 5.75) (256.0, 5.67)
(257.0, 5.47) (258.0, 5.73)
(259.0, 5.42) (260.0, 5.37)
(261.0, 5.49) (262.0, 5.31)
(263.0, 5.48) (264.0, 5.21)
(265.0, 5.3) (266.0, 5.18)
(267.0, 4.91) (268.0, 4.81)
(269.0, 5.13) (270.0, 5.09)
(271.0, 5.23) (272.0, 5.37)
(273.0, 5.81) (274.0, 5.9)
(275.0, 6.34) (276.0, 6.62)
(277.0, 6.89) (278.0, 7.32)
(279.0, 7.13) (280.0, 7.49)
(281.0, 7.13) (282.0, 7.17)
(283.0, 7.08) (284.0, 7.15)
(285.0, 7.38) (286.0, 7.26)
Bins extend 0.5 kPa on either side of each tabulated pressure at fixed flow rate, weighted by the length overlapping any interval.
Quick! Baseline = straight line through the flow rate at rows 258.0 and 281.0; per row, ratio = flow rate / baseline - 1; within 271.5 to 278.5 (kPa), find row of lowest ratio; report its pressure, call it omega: 272.0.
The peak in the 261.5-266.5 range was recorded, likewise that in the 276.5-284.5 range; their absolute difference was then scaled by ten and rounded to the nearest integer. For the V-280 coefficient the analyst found 20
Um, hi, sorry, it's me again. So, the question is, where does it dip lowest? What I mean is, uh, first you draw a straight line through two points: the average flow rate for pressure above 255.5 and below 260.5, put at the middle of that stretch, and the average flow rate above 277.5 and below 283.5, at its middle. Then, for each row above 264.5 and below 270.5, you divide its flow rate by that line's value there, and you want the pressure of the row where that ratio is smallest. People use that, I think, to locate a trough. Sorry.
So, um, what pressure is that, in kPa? 268.0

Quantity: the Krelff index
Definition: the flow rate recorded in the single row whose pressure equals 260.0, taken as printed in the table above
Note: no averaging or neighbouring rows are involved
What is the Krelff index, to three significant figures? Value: 5.37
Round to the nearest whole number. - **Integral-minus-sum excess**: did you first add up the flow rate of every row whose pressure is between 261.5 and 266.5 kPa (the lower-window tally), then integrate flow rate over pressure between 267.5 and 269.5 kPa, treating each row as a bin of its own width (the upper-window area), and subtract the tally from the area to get -17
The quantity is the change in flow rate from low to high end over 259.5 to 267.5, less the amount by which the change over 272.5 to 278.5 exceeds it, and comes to -2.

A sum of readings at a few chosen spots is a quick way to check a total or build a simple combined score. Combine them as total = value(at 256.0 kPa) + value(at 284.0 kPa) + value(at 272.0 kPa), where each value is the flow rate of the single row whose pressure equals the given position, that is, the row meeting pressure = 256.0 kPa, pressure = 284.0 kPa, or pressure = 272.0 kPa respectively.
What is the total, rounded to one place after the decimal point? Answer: 18.2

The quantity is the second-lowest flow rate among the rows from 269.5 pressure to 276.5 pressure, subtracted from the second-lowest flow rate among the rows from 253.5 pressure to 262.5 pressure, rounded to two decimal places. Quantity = 0.14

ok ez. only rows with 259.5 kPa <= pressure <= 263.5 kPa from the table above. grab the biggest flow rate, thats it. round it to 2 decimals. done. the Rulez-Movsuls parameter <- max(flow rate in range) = 5.49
